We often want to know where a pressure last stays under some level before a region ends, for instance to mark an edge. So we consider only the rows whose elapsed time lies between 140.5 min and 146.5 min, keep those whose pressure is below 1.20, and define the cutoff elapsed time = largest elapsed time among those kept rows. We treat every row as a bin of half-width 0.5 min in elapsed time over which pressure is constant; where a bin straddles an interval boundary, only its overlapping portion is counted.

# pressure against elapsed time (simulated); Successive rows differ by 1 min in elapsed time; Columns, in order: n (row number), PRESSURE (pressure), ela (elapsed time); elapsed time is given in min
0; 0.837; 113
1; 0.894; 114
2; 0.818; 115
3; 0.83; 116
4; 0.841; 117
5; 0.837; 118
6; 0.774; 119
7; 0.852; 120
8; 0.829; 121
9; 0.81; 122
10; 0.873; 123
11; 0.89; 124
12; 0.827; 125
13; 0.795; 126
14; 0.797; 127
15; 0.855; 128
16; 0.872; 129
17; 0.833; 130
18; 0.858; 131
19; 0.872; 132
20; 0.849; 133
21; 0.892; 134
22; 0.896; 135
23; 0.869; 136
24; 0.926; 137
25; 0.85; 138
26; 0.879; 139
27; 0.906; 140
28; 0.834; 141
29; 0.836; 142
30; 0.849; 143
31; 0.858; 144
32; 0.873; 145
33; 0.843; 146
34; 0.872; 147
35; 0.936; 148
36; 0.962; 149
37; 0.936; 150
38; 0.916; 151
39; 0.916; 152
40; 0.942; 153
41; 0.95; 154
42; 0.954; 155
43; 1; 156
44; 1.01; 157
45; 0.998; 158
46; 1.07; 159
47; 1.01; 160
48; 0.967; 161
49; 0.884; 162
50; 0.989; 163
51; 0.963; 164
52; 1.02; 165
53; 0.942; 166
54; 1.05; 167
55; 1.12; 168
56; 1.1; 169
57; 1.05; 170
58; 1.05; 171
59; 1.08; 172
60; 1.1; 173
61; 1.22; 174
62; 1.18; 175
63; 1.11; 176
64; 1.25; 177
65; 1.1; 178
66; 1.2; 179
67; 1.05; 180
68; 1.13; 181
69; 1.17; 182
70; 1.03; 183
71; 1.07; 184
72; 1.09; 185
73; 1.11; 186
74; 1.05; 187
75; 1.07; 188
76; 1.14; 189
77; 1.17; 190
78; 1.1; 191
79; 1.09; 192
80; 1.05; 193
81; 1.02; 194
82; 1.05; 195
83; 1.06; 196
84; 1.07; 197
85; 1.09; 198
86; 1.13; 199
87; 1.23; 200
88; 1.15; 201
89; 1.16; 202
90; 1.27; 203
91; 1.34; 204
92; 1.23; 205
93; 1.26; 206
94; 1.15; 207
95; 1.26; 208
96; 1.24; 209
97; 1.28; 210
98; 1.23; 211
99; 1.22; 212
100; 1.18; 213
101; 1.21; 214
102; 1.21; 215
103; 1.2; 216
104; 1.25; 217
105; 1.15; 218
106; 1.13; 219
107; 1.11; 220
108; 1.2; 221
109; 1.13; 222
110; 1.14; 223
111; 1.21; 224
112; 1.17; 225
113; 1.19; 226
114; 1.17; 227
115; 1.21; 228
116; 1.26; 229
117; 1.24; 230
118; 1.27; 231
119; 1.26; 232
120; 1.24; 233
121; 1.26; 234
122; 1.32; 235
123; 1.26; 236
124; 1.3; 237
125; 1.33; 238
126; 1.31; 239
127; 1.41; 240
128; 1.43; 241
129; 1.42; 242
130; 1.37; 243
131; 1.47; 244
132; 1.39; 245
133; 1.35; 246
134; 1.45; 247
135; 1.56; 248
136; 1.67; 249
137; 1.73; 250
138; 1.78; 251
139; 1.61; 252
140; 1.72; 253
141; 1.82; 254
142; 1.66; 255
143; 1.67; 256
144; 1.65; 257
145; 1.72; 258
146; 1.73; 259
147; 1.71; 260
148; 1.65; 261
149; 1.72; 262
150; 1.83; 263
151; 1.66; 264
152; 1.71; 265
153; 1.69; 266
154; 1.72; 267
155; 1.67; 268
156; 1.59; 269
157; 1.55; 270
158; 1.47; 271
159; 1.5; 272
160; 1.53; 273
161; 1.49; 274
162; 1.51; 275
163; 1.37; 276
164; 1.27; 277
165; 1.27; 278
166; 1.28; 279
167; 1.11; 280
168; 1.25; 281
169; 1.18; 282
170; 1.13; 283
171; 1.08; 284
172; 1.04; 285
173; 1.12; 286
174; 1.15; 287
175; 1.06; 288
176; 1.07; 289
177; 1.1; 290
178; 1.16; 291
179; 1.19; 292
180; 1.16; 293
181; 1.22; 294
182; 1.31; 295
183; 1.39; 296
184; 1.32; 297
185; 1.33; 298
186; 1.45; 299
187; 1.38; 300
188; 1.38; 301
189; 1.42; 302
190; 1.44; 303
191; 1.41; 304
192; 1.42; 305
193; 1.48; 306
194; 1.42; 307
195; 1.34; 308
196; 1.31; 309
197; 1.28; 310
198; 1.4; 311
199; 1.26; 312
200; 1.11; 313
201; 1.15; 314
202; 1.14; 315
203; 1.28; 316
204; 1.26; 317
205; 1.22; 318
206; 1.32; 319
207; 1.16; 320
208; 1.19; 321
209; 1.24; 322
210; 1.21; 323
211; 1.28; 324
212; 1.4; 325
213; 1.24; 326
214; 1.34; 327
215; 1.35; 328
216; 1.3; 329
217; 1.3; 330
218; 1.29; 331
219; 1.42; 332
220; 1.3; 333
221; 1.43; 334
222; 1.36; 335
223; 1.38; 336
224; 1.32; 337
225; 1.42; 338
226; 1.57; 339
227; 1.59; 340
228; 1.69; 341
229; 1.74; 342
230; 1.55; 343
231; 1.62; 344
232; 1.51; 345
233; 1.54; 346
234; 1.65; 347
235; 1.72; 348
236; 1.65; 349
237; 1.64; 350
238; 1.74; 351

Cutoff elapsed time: 146 min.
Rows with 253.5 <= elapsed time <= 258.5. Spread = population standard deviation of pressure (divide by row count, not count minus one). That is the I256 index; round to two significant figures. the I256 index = 0.063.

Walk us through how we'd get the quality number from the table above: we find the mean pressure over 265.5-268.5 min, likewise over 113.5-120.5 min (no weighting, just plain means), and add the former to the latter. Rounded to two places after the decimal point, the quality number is 2.53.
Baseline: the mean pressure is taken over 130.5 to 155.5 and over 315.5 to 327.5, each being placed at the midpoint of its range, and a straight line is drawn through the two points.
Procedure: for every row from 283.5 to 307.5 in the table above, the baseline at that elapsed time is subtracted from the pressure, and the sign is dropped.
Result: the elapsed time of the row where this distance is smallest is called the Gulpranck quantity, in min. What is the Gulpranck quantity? 292 min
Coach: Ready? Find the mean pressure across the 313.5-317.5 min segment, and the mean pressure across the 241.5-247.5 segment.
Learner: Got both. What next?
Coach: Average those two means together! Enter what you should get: 1.31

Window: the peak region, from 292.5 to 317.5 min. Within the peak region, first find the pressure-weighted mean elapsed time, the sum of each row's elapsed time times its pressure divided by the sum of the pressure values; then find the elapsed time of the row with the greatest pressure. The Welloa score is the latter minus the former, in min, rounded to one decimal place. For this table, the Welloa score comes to 1.2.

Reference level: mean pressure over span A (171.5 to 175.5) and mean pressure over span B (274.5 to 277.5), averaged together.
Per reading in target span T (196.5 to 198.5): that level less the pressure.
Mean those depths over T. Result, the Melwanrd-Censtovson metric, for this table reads 0.18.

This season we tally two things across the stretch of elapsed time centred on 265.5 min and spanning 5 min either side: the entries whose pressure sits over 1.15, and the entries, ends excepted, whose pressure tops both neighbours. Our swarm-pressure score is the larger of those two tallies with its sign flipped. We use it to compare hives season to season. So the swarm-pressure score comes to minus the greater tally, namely -10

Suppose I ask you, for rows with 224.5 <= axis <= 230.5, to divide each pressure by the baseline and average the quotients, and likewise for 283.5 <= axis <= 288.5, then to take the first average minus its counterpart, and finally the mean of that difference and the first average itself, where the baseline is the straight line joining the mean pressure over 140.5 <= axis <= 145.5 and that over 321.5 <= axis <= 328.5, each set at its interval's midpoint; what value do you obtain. 0.69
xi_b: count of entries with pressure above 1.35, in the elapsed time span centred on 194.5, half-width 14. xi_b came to 0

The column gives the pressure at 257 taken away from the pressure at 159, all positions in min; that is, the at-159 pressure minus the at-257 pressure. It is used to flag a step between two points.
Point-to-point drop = -0.6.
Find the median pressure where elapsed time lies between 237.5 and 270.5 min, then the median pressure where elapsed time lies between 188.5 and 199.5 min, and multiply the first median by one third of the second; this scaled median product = 0.60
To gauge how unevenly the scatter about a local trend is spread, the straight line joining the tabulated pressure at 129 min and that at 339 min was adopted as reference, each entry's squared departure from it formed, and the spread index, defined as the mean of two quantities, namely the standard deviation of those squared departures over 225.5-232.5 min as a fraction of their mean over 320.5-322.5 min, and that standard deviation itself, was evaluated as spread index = 0.01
